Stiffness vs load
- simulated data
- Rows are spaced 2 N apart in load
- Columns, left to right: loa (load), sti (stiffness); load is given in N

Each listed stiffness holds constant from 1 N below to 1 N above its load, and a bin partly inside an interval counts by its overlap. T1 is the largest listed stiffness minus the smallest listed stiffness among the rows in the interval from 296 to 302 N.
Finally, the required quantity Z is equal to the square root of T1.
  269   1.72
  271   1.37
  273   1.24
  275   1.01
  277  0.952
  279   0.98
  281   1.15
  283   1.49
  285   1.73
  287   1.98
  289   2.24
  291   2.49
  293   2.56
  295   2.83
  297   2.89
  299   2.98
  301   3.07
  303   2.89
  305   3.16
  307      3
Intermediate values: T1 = 0.18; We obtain 0.42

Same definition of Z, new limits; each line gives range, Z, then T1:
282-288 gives 0.70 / 0.49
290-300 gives 0.70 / 0.49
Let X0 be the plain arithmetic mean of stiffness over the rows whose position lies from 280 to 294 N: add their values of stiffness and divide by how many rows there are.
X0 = 1.9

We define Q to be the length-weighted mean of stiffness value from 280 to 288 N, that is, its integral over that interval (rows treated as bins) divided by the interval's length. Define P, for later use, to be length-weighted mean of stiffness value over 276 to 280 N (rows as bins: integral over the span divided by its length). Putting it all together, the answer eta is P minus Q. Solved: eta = -0.6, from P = 1.0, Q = 1.6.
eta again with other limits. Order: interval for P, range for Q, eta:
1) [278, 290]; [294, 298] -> -1.3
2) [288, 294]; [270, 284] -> 1.3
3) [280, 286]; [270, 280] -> 0.3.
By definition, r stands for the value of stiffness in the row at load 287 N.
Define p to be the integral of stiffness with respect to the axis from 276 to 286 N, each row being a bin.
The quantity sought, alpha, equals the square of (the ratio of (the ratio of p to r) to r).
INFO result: 10.3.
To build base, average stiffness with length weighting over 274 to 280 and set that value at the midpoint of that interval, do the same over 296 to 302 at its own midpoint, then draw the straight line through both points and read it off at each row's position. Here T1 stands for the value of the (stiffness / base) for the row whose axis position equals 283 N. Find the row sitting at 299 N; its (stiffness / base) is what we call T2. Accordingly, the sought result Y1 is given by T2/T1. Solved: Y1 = 1.02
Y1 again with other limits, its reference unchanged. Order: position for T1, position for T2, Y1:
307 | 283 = 1.21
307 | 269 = 8.38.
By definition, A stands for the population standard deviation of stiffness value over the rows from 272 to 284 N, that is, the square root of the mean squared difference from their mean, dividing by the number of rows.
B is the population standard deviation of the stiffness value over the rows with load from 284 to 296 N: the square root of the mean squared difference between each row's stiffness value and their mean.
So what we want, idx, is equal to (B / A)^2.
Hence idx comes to 4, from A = 0.187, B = 0.37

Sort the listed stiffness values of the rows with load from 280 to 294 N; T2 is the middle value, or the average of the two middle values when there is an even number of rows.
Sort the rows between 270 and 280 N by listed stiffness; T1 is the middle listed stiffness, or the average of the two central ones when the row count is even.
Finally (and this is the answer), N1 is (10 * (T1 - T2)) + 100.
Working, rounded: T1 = 1.0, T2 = 2.0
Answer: 90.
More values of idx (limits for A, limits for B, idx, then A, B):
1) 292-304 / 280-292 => 8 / 0.158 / 0.45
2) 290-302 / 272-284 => 1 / 0.211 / 0.19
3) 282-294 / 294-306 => 0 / 0.388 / 0.11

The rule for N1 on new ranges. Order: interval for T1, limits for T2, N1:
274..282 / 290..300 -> 82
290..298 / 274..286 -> 116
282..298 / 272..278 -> 114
